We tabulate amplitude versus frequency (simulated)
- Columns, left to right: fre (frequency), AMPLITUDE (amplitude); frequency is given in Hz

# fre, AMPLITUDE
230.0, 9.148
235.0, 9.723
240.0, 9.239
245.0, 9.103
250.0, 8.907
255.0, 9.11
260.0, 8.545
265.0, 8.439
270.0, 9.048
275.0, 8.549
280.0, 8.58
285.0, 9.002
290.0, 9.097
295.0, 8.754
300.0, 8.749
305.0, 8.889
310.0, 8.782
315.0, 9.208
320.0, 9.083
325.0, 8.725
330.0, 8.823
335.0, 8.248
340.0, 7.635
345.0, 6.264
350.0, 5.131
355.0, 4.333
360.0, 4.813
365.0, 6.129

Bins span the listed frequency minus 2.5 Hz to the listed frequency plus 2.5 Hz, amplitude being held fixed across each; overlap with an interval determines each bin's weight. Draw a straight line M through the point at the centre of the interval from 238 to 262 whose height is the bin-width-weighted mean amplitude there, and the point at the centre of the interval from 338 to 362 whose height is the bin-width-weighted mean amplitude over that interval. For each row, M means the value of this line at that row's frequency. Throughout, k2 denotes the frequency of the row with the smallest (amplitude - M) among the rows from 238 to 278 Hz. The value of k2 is 260.0 Hz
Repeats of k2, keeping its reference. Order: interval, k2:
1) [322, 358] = 355.0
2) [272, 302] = 275.0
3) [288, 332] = 295.0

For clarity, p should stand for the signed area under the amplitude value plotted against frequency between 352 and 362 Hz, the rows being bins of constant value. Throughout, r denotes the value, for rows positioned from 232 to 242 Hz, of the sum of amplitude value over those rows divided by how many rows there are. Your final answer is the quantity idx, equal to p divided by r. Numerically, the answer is 5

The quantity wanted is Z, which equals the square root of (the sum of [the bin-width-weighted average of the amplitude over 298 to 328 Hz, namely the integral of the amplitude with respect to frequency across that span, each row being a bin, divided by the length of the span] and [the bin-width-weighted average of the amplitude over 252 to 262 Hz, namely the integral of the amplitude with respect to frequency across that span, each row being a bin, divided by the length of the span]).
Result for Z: 4.21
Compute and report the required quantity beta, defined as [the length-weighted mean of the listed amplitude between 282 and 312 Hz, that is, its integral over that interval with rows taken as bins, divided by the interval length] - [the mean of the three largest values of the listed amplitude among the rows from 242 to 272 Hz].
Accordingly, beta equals -0.21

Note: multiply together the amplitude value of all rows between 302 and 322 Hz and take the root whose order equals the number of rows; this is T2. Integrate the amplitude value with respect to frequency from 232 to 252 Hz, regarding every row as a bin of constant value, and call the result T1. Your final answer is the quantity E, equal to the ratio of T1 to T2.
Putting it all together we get 21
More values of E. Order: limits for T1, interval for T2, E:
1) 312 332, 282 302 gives 20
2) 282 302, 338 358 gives 31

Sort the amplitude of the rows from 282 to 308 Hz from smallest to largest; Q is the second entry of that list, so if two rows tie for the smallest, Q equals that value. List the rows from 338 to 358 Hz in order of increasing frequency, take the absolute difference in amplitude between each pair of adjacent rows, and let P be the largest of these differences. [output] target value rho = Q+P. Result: 10.1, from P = 1.4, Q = 8.754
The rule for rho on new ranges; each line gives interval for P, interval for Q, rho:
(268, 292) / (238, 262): 9.4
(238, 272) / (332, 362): 5.4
